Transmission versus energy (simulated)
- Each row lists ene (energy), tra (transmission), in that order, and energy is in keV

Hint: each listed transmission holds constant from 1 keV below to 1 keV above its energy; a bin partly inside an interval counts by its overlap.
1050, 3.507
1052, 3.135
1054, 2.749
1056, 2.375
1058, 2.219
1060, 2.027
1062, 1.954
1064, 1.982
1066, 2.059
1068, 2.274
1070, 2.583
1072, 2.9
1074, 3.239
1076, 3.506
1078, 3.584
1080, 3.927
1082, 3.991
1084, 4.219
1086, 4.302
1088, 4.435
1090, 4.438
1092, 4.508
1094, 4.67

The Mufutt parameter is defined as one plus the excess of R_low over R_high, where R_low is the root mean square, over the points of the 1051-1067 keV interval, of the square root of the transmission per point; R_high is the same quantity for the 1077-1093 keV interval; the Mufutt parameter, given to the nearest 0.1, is 0.5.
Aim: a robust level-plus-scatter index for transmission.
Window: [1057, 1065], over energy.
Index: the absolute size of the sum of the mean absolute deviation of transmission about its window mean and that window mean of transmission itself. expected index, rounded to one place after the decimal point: 2.1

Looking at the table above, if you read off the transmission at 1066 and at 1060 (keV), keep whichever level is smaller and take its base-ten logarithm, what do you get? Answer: 0.307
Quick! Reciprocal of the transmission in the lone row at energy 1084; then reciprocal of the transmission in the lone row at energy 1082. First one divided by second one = 0.9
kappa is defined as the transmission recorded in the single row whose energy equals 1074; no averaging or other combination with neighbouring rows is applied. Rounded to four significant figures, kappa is 3.239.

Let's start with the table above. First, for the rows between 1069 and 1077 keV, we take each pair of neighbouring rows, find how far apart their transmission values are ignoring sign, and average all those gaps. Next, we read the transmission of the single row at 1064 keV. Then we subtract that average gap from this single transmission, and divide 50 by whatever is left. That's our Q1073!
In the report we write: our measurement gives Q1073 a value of 29.9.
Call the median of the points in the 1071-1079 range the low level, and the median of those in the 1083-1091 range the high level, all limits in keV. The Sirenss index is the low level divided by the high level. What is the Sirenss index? 0.77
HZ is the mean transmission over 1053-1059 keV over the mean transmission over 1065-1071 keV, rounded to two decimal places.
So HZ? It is 1.06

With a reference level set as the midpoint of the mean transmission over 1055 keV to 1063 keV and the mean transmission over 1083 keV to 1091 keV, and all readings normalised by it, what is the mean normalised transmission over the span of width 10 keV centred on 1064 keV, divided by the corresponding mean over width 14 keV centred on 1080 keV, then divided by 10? 0.054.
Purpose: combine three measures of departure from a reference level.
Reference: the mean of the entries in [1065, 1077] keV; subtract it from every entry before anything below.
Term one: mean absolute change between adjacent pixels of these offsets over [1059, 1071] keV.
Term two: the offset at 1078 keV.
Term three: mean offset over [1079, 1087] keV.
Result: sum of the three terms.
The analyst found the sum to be 2.3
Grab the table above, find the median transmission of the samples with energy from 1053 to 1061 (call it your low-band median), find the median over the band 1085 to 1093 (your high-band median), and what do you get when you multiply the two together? 10.2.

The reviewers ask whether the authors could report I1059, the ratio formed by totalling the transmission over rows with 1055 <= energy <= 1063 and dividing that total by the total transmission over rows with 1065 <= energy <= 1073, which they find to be 0.87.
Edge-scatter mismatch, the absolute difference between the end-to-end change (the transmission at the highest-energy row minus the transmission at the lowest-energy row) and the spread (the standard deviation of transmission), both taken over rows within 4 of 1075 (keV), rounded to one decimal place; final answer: 0.4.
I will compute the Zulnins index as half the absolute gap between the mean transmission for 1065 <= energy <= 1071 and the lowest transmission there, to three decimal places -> 0.123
